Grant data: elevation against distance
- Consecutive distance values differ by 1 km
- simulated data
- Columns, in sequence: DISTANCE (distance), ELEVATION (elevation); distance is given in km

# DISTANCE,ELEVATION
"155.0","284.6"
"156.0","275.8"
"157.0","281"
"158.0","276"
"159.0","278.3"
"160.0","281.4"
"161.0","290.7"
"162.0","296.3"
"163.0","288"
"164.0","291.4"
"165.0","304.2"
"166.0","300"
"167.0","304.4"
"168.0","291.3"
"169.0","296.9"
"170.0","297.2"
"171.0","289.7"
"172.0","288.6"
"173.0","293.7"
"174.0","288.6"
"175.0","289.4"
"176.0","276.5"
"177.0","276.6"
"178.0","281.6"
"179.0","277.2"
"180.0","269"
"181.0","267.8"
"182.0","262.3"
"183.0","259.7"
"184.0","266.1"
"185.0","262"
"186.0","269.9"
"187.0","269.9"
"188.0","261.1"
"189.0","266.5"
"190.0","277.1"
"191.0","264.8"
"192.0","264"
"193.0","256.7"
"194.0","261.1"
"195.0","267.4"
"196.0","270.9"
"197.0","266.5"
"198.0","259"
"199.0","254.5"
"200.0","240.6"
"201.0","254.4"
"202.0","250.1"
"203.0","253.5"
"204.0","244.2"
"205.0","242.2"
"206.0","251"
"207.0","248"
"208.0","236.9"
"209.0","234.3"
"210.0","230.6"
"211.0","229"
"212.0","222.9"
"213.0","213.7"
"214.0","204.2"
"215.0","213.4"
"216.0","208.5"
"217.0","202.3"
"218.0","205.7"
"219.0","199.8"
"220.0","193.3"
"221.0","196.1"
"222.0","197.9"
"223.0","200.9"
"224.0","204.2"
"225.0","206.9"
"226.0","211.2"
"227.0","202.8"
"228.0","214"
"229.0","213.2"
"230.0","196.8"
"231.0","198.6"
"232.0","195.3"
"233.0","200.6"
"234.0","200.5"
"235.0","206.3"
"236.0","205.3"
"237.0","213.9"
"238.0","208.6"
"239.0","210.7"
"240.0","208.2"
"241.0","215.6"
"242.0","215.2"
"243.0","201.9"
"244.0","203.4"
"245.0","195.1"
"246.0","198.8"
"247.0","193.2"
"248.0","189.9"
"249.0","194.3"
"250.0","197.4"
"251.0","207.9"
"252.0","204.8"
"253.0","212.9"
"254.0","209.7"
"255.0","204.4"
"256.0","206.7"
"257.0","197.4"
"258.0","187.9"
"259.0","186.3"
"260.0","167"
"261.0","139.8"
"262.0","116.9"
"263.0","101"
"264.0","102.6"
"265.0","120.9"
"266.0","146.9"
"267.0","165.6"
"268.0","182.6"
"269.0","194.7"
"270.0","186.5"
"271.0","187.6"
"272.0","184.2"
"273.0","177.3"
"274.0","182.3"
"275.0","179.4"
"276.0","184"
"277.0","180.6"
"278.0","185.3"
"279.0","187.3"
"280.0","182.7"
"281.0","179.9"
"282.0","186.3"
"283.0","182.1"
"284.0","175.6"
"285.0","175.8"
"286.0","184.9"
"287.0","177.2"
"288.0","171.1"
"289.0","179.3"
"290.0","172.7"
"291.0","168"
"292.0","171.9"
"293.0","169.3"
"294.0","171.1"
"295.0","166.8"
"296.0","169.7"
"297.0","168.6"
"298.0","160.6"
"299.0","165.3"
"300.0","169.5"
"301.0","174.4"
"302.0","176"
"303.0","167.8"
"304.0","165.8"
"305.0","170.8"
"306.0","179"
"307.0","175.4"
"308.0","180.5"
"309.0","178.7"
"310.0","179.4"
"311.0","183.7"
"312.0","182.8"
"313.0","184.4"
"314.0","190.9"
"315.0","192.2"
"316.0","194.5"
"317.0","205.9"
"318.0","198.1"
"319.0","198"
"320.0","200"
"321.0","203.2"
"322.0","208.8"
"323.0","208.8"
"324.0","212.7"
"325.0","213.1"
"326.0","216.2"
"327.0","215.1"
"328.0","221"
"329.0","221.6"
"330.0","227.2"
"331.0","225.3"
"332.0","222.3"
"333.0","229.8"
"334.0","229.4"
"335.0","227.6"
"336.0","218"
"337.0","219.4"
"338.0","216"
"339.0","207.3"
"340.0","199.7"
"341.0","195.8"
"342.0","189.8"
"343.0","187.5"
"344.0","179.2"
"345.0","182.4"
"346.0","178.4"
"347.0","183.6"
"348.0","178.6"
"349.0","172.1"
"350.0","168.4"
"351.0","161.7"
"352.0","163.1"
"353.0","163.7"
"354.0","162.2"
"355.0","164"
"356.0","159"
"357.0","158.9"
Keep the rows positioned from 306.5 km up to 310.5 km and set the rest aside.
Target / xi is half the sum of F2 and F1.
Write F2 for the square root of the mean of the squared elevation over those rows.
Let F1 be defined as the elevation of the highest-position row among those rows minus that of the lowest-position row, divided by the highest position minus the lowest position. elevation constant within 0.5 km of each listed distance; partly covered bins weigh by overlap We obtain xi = 90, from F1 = 1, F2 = 179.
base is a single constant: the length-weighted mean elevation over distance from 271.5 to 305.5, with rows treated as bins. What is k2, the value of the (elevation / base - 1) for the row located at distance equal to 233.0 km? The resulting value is 0.14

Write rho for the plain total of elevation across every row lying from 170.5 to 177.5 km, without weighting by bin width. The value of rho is 2003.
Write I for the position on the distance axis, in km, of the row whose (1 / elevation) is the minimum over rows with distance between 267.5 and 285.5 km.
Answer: 269.0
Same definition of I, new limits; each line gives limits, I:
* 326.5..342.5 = 333.0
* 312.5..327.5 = 326.0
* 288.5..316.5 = 316.0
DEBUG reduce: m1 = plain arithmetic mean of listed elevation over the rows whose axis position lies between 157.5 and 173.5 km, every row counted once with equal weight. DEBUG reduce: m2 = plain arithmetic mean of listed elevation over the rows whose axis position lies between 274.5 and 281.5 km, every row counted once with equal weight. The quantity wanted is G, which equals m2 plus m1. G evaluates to 474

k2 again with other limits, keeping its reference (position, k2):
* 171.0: 0.65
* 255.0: 0.17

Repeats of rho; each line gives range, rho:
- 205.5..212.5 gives 1653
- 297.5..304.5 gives 1179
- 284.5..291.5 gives 1229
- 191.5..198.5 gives 1846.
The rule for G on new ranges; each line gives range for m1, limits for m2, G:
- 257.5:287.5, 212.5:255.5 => 374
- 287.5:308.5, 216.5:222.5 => 370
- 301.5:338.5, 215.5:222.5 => 402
